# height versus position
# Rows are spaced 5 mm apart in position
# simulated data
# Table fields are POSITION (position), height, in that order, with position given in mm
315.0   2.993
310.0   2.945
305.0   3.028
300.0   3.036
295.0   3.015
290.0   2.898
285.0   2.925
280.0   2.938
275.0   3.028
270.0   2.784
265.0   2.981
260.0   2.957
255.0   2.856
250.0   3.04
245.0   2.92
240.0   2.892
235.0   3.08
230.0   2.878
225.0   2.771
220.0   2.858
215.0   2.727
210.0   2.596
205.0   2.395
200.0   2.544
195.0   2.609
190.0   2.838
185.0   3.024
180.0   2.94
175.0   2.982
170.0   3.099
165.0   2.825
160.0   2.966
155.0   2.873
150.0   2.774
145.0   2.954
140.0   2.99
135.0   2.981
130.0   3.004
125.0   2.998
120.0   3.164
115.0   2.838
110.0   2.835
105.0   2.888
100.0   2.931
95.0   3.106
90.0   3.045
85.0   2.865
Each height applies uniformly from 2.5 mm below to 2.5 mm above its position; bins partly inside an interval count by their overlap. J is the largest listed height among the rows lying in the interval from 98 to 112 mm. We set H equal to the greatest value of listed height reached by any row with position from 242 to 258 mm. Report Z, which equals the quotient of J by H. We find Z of 0.96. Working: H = 3.04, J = 2.931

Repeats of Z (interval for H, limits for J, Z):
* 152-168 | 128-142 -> 1.01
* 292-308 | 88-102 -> 1.02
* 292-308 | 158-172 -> 1.02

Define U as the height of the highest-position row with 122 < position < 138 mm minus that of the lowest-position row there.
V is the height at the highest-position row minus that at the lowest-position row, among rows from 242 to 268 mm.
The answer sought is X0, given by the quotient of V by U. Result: -3.6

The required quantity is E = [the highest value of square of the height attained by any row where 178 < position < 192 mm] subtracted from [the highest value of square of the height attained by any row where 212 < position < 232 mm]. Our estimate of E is -0.9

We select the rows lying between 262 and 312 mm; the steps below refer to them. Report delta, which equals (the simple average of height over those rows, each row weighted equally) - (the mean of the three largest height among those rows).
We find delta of -0.07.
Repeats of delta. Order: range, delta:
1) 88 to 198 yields -0.18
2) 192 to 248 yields -0.21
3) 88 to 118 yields -0.09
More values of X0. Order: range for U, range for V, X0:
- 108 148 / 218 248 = 0.5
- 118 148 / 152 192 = 0.2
